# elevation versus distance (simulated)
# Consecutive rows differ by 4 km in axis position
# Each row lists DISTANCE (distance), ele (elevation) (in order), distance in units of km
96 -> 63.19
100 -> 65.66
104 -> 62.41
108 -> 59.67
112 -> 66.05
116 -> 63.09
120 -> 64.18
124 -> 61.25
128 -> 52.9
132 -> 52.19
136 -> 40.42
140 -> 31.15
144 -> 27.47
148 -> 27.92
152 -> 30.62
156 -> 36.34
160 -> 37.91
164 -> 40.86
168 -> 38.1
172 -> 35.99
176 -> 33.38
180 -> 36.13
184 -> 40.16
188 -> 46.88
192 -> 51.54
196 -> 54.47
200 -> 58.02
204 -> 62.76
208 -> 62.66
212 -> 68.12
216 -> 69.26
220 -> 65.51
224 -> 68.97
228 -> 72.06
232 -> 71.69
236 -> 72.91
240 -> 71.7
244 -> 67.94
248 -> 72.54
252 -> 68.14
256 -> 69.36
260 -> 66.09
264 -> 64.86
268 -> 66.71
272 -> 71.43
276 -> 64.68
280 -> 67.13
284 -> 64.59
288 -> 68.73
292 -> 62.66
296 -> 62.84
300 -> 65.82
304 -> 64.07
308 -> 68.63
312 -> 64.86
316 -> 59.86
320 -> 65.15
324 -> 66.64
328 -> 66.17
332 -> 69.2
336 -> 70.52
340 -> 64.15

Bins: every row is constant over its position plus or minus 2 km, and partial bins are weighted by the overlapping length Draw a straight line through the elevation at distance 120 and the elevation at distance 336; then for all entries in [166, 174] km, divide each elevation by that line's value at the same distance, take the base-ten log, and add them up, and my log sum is -0.50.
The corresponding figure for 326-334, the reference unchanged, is -0.03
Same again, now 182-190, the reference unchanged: -0.37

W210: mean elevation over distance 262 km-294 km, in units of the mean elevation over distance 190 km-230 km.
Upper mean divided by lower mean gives 1.05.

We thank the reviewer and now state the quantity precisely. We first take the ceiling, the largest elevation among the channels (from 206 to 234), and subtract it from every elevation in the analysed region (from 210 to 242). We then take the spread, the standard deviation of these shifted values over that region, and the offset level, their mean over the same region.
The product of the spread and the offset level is -5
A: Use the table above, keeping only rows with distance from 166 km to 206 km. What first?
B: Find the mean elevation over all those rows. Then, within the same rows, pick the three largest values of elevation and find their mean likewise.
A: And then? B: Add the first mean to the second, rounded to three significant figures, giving 104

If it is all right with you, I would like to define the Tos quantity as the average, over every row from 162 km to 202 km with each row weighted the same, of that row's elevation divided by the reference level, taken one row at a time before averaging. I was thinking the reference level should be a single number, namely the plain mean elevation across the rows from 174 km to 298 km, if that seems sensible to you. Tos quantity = 0.69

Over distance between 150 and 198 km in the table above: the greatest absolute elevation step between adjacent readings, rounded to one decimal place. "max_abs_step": 6.7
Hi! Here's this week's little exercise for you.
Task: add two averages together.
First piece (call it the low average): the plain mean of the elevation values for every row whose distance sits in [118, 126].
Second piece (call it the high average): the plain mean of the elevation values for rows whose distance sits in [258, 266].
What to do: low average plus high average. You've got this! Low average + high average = 128.2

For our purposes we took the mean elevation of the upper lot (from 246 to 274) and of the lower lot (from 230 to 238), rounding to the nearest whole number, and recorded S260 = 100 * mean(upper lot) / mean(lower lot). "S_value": 95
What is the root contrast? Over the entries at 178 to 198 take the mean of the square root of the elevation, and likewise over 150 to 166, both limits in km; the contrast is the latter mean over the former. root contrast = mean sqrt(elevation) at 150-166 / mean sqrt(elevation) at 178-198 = 0.89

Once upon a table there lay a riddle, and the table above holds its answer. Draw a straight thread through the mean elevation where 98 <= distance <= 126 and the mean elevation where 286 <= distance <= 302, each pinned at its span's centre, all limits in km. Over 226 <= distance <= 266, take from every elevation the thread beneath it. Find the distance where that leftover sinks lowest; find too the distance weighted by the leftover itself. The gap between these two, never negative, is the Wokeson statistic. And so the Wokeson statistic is 23.2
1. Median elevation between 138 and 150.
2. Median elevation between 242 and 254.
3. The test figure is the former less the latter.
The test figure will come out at -40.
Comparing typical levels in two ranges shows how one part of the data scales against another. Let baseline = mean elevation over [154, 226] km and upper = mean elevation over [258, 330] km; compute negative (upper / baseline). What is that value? -1.30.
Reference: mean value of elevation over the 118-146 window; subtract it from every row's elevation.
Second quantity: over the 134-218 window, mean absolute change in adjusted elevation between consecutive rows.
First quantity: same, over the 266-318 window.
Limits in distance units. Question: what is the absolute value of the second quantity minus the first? 0.2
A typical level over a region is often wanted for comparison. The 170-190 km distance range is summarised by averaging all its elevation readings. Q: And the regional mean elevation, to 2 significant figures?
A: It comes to 39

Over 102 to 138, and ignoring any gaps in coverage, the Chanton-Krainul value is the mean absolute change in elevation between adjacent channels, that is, 4.6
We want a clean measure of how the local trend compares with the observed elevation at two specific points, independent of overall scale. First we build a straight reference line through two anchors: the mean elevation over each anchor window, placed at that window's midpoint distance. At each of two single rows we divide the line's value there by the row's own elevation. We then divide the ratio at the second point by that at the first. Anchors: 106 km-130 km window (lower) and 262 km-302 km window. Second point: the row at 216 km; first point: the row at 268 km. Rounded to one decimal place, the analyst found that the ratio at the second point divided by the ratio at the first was 0.9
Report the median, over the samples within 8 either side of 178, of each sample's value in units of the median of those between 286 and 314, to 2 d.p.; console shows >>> 0.56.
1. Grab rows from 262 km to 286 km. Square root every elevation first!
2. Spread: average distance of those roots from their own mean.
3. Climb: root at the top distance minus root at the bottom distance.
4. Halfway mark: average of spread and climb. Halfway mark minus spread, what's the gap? -0.1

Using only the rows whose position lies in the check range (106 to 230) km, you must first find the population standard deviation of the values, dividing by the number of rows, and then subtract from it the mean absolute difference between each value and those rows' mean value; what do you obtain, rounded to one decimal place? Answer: 1.3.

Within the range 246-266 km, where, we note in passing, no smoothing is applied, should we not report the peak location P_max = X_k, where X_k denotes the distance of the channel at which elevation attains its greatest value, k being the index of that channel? 248 km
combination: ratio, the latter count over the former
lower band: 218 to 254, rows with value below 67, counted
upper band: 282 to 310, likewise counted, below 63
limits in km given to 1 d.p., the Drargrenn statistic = 2.0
